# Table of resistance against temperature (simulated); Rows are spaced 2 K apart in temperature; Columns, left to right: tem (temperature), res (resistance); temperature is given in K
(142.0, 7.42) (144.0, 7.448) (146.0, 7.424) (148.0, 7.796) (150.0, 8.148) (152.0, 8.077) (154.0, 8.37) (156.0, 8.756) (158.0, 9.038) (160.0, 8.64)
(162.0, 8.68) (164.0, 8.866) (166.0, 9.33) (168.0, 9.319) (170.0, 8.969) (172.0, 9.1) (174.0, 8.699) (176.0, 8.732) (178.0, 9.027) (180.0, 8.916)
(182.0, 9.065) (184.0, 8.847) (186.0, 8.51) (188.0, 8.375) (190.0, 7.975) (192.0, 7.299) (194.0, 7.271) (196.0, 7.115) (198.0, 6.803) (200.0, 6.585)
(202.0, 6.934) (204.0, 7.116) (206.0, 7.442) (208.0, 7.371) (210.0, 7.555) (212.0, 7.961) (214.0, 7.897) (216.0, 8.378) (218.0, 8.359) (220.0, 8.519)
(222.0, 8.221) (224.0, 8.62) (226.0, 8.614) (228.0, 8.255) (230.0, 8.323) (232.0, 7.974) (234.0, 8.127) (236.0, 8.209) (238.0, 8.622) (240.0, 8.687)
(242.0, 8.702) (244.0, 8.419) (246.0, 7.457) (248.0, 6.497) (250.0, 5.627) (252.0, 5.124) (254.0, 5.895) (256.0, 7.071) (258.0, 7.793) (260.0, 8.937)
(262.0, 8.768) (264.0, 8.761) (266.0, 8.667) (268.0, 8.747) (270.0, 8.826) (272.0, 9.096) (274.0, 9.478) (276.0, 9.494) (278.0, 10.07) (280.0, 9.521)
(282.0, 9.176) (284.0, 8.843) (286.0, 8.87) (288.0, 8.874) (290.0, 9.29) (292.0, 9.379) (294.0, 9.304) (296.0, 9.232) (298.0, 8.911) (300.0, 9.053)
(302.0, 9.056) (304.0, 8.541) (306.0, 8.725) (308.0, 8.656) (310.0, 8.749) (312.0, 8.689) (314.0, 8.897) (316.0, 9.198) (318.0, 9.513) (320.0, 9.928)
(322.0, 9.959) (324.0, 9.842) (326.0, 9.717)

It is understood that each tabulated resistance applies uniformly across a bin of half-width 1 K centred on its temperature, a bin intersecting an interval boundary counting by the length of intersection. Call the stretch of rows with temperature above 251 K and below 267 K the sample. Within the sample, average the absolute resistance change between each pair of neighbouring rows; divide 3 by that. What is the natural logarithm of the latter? 1.64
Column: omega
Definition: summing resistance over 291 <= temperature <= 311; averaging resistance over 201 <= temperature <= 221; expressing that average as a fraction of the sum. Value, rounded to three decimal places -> 0.087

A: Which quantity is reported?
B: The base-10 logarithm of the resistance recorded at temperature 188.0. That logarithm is 0.92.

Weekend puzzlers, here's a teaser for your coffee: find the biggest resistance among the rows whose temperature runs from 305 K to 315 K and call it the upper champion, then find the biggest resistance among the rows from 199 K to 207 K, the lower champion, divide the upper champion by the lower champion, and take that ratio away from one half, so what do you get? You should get -0.70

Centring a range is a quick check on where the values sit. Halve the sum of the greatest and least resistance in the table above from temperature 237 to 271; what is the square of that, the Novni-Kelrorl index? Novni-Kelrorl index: 49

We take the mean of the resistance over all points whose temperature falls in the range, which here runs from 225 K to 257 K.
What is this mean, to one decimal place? 7.6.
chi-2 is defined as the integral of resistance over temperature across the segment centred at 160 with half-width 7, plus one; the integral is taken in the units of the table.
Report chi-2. 124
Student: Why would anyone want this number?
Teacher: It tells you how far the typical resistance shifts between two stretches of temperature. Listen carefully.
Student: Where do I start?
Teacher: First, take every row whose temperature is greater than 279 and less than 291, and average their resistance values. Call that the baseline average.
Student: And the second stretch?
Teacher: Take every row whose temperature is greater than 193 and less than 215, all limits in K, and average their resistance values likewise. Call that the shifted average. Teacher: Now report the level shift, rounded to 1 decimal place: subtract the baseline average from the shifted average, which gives -1.8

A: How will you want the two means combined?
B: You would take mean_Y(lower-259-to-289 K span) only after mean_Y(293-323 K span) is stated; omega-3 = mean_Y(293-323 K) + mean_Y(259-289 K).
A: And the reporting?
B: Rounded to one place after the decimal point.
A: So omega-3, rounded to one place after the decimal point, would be 18.2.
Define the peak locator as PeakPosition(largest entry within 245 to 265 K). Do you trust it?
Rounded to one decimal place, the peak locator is 260.0 K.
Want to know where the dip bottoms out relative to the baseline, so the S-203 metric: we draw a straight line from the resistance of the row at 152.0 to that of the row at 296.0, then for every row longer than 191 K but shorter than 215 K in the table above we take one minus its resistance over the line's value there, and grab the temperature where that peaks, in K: 200.0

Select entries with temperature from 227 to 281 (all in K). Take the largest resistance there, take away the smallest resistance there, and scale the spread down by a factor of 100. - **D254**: 0.0495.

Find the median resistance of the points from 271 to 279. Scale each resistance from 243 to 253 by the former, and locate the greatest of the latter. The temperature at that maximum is 244.0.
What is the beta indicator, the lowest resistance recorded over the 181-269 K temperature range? 5.124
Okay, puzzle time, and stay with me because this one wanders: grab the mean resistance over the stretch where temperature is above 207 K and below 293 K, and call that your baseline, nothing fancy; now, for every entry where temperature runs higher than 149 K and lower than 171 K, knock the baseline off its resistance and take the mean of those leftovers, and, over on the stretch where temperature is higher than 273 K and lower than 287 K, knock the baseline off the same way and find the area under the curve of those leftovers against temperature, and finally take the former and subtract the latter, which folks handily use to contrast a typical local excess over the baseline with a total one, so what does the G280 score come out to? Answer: -14.2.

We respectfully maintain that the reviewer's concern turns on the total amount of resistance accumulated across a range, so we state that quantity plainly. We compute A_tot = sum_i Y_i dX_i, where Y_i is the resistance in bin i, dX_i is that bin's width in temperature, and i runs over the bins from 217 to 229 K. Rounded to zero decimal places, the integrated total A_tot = 101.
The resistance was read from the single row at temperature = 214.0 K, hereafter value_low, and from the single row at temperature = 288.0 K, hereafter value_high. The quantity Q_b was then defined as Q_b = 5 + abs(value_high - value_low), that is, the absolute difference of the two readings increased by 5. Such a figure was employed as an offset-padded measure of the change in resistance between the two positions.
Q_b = 6.0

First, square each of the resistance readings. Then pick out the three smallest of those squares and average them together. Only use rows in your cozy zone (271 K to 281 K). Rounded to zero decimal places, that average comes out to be 88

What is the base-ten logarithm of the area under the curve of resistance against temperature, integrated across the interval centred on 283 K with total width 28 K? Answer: 2.41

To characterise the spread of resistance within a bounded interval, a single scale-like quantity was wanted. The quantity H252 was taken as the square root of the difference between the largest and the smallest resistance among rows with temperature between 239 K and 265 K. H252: 2.0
